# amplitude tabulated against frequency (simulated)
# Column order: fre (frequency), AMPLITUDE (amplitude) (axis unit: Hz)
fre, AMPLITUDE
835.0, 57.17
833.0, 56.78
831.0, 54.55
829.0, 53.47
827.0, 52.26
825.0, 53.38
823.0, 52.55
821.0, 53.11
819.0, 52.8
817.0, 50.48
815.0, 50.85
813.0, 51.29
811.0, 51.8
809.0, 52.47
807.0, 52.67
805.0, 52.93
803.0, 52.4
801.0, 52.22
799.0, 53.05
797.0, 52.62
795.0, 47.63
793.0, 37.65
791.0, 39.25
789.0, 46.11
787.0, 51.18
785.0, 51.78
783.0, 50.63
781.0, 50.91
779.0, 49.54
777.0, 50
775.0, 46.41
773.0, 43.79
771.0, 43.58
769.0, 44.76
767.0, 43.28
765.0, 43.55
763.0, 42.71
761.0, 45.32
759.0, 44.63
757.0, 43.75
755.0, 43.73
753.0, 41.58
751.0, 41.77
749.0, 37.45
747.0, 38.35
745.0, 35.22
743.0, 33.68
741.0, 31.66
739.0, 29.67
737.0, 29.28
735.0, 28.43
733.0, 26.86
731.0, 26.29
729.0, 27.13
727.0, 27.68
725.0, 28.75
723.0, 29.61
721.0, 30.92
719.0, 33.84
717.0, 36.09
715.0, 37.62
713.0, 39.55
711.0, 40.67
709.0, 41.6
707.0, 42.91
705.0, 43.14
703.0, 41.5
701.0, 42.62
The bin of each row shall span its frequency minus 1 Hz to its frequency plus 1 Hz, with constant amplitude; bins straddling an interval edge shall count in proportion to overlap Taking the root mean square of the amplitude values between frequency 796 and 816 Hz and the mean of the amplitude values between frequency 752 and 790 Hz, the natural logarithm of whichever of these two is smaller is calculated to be 3.83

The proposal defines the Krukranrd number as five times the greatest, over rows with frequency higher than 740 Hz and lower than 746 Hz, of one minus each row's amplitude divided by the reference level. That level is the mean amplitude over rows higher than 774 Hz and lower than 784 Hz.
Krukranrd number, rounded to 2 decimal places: 1.80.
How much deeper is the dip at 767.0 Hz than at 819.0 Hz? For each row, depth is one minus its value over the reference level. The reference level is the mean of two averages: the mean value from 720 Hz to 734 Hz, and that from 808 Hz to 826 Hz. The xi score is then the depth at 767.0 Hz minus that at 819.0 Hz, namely 0.24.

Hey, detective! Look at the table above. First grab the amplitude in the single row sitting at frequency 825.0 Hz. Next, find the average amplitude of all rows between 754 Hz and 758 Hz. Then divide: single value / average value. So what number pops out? 1.22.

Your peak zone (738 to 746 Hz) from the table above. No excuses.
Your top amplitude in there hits 35.22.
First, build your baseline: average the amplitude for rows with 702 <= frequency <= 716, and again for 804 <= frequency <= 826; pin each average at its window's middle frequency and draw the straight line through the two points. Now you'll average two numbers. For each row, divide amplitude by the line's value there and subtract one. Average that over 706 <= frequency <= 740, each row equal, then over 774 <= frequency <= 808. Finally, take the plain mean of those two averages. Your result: -0.12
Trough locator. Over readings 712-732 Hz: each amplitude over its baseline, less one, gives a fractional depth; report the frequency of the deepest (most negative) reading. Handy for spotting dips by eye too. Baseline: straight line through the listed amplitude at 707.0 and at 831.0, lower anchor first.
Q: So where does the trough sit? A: 731.0 Hz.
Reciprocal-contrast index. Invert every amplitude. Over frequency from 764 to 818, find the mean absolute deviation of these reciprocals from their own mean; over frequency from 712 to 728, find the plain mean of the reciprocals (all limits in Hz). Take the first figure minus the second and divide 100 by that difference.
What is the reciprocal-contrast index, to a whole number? -3440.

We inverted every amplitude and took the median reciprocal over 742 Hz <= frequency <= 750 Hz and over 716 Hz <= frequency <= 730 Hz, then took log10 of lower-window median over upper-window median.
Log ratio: 0.088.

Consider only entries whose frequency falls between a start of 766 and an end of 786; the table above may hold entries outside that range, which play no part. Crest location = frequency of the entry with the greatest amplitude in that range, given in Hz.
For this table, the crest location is 785.0 Hz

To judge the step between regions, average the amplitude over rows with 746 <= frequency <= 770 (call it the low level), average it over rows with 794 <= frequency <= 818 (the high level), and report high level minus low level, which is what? 9.1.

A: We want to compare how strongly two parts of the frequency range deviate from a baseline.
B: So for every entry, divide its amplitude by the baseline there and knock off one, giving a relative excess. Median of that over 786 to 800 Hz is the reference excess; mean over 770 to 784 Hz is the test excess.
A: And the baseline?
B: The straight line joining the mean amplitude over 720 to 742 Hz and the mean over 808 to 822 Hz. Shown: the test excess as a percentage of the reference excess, 486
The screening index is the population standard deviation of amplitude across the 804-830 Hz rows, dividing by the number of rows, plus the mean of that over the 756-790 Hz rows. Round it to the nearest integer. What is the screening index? 47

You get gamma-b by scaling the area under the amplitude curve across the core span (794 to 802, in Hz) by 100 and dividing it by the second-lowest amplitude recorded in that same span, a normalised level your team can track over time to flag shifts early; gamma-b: 787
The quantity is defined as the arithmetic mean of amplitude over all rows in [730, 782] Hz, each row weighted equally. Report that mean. 40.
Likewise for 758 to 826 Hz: 49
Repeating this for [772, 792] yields 48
